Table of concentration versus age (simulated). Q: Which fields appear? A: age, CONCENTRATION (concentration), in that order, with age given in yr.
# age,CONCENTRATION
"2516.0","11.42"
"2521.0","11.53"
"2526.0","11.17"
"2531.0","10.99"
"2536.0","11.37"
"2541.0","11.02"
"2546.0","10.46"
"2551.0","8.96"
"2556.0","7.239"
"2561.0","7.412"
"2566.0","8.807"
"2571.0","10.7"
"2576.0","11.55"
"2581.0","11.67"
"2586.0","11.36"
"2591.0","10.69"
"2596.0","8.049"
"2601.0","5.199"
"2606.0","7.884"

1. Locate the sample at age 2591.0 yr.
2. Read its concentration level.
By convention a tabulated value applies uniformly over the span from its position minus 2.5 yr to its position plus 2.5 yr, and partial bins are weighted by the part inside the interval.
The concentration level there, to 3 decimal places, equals 10.690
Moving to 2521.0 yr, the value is 11.530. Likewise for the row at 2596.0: 8.049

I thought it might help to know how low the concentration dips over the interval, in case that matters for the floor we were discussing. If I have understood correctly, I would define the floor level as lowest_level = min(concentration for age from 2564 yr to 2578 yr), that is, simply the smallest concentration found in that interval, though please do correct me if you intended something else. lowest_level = 8.807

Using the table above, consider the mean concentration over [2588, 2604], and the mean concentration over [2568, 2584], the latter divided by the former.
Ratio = 1.4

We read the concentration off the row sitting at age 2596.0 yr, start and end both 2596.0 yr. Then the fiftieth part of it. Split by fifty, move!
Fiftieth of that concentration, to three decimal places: 0.161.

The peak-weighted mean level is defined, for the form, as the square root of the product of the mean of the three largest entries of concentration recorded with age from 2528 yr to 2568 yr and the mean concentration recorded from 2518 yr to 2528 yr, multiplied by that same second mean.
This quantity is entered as 128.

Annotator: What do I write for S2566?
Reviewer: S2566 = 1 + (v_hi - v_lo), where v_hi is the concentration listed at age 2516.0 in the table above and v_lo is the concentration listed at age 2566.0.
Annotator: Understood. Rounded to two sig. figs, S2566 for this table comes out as 3.6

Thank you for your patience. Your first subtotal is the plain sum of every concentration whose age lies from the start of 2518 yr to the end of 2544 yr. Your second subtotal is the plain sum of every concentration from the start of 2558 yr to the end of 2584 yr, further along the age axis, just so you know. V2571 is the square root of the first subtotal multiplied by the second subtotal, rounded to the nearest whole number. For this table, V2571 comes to 53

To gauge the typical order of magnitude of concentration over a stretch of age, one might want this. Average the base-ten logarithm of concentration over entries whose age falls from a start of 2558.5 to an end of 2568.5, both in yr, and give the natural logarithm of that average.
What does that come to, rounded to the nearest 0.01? -0.10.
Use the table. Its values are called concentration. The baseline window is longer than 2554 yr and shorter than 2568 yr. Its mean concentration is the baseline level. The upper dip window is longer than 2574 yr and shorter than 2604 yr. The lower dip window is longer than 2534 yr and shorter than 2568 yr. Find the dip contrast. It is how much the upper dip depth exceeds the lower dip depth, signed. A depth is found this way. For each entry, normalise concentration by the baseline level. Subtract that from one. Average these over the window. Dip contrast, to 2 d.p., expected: -0.05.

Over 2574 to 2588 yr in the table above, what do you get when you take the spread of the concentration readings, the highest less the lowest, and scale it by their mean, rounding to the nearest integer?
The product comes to 4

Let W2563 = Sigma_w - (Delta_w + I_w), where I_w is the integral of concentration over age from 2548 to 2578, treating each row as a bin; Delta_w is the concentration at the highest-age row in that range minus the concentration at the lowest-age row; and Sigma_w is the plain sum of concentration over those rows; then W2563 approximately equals -221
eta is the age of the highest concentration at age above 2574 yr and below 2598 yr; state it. 2581.0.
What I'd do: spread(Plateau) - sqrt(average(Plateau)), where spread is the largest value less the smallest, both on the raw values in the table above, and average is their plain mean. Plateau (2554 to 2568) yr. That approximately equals -1.2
